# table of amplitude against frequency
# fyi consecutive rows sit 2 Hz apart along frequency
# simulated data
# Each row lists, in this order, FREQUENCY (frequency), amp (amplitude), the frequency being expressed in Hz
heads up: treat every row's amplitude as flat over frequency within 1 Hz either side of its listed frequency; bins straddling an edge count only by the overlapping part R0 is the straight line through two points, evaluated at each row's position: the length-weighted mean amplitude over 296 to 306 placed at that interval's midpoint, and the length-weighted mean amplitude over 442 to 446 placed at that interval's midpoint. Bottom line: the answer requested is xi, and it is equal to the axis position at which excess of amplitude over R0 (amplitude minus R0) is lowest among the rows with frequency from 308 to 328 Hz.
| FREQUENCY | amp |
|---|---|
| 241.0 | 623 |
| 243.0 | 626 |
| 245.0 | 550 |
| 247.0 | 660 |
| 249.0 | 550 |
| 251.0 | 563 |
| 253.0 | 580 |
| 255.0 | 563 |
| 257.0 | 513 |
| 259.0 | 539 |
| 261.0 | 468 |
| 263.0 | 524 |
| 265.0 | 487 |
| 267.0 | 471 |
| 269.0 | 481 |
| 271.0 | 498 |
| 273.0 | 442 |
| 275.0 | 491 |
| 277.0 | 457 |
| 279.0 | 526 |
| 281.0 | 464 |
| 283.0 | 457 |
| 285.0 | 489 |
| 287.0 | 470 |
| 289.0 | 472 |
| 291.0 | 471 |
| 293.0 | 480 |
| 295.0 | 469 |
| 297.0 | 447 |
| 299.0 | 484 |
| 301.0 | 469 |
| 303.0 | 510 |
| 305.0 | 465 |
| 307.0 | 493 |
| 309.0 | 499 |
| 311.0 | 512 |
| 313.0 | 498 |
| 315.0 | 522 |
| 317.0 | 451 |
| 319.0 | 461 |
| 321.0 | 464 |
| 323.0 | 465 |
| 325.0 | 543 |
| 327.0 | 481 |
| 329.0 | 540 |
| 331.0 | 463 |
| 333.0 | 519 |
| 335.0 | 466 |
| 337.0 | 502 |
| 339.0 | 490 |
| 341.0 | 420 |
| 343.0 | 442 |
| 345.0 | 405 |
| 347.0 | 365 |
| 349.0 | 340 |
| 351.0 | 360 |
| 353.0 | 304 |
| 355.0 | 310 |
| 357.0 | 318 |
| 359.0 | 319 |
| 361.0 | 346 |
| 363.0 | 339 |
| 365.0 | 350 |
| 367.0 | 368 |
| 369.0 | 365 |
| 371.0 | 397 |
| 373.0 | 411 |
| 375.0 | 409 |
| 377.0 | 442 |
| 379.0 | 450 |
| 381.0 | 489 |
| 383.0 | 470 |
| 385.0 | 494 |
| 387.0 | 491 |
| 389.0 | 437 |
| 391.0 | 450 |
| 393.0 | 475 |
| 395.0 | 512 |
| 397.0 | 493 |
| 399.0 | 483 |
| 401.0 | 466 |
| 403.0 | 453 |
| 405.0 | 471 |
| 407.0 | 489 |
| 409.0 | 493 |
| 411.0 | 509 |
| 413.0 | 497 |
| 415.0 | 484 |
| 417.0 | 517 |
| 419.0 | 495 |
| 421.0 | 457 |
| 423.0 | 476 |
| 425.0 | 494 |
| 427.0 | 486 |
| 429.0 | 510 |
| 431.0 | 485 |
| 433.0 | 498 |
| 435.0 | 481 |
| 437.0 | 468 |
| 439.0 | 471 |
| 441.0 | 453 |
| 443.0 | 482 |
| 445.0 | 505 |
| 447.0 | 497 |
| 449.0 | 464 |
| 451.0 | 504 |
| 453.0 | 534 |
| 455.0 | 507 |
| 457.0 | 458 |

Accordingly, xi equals 317.0 Hz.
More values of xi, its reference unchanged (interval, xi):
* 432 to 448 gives 441.0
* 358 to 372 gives 359.0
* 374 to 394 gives 375.0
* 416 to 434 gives 421.0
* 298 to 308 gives 305.0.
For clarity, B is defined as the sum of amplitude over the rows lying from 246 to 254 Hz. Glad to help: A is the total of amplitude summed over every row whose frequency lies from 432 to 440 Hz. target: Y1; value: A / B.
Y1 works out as 0.82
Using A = 1918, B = 2353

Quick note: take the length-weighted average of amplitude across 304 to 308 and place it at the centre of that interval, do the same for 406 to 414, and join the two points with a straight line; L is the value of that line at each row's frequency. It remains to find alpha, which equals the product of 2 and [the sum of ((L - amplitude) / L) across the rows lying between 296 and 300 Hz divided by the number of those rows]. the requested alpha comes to 0.05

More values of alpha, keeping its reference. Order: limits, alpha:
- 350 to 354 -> 0.64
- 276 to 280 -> -0.07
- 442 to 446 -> 0.04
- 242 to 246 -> -0.51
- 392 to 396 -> 0.00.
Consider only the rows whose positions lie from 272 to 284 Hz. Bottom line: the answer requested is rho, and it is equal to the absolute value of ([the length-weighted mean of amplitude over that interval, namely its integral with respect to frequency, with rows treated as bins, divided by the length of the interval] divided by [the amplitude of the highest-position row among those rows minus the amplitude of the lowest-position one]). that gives 31.5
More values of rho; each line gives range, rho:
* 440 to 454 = 6.1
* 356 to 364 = 15.7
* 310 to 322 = 10.1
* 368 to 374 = 8.5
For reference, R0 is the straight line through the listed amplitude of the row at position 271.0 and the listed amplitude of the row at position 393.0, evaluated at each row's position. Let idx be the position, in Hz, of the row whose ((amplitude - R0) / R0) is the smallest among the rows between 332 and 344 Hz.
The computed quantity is 341.0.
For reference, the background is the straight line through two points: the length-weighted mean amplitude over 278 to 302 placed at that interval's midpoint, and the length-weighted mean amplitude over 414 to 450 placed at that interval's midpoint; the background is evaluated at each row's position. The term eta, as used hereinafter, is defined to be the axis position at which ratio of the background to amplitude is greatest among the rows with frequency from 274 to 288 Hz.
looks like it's 283.0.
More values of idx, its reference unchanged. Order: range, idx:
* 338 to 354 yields 353.0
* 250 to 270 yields 261.0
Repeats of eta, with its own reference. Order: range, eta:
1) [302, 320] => 317.0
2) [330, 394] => 353.0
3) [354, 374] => 355.0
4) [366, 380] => 369.0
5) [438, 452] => 441.0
